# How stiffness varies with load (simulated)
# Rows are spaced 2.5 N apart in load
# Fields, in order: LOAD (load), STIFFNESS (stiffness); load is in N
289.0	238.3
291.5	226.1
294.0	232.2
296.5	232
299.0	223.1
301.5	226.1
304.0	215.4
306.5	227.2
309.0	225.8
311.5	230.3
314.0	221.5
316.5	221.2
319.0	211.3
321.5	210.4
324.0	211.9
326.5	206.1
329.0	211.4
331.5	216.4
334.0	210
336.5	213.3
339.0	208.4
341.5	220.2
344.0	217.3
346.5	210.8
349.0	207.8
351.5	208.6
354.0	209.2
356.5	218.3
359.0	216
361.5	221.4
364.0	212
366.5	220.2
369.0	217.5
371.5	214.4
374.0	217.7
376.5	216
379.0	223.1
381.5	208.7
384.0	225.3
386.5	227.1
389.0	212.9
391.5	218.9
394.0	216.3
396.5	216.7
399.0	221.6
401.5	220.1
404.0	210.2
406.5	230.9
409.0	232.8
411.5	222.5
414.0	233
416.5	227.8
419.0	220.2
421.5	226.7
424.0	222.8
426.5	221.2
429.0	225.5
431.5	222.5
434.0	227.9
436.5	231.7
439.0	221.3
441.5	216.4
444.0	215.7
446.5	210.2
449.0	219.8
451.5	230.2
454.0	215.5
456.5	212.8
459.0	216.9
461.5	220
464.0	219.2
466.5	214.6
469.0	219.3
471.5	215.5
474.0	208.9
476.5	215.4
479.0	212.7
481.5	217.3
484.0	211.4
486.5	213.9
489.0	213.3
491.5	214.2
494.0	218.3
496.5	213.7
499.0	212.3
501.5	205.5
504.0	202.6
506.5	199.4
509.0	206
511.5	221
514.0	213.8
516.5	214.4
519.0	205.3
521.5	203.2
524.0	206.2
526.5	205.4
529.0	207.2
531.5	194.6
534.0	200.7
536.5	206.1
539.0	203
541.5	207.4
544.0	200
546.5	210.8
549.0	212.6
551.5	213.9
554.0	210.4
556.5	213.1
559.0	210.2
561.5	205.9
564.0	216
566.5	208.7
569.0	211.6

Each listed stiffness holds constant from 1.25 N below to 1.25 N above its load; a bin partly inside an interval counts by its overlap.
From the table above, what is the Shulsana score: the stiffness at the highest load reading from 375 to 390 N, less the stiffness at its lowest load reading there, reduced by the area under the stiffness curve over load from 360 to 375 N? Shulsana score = -3261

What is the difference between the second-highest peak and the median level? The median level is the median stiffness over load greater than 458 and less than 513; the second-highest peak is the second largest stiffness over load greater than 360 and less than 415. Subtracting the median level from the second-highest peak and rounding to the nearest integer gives 19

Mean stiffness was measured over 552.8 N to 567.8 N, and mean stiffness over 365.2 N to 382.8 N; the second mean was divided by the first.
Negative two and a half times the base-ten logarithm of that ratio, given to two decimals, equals -0.03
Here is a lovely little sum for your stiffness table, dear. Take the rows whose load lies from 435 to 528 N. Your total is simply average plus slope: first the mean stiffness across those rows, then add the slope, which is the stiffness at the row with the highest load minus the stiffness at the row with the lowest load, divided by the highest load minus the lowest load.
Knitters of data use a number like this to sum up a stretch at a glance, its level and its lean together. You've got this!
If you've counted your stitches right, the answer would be 214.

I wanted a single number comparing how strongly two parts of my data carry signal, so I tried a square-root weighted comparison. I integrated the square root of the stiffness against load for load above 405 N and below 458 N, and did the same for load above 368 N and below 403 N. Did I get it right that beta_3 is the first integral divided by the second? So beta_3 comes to 1.5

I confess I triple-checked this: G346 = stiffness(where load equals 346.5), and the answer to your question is 210.8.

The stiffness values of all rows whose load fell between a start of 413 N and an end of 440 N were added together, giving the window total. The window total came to 2481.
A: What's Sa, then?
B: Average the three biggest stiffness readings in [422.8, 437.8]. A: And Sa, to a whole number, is 228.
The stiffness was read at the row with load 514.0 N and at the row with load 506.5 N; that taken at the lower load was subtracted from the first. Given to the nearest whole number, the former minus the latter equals 14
